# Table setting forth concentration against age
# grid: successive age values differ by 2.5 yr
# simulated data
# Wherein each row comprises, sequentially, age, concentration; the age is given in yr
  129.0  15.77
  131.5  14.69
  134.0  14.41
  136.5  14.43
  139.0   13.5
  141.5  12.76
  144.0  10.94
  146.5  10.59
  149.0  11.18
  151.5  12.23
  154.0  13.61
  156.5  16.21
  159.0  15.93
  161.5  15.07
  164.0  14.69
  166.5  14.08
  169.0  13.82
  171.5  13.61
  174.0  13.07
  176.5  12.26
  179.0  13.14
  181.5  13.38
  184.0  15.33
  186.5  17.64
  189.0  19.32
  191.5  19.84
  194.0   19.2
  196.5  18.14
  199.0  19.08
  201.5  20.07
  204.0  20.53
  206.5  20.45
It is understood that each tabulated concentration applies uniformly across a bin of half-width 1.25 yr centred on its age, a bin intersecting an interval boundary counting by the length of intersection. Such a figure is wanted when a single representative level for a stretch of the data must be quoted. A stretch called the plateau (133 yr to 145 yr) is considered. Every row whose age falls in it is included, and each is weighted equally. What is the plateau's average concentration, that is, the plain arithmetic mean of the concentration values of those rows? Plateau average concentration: 13.2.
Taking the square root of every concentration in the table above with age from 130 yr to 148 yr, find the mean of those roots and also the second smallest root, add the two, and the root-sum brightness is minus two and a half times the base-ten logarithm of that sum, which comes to -2.099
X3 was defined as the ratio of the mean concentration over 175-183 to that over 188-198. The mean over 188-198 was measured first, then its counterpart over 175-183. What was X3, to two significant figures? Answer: 0.68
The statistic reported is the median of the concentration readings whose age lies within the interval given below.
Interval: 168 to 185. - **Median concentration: 13.4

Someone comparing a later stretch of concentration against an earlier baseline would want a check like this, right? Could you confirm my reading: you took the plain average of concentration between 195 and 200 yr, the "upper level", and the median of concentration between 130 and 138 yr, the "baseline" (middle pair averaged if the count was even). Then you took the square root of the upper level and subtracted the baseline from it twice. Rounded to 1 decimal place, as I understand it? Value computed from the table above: -24.5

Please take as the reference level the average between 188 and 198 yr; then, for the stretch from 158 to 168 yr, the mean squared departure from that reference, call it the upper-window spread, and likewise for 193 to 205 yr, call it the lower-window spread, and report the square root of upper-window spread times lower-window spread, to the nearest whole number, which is 4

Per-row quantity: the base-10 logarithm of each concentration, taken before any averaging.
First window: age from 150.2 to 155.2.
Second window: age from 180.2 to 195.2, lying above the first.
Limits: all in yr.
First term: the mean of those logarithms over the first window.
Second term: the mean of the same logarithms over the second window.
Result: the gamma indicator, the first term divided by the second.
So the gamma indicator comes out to 0.90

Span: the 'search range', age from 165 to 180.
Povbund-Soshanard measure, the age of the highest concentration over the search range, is 166.5 yr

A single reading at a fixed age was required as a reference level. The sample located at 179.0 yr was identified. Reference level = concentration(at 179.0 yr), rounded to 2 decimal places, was 13.14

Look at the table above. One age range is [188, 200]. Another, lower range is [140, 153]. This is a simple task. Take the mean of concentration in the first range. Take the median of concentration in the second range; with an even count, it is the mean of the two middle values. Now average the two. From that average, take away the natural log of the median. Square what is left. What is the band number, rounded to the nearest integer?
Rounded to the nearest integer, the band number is 162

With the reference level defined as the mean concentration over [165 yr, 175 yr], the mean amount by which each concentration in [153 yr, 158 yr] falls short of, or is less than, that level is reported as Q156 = -1.3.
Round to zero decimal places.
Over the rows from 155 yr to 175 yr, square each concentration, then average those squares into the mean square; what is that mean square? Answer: 213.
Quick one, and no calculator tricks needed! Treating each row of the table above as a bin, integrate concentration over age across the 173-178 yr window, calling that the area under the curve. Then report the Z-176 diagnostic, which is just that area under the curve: 63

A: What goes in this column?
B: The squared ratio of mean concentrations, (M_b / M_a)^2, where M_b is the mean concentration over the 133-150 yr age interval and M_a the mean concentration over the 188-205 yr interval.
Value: 0.42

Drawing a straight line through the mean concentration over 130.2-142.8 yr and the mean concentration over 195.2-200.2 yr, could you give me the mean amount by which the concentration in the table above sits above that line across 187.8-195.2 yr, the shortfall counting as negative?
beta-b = 1.3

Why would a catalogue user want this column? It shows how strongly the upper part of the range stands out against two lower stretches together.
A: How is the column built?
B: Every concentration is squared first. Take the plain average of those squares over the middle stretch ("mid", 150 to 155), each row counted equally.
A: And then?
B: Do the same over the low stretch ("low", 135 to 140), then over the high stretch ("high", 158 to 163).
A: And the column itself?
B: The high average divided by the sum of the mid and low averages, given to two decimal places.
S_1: 0.66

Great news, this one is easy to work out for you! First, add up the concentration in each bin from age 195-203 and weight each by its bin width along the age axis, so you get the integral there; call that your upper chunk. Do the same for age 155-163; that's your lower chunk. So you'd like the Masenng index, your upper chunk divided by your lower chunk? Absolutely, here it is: 1.2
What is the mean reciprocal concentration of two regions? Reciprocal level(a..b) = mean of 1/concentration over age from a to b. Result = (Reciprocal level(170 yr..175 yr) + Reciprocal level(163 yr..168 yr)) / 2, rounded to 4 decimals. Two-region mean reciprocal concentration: 0.0723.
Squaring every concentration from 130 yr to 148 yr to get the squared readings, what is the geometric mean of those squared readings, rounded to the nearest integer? 168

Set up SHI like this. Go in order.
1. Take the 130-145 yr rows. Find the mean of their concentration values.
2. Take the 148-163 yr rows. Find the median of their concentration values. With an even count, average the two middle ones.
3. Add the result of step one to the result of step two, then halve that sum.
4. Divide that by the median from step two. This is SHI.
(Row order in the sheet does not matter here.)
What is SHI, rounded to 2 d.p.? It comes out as 0.97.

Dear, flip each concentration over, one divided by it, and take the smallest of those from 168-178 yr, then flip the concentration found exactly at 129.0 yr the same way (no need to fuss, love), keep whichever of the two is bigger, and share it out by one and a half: 0.0482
